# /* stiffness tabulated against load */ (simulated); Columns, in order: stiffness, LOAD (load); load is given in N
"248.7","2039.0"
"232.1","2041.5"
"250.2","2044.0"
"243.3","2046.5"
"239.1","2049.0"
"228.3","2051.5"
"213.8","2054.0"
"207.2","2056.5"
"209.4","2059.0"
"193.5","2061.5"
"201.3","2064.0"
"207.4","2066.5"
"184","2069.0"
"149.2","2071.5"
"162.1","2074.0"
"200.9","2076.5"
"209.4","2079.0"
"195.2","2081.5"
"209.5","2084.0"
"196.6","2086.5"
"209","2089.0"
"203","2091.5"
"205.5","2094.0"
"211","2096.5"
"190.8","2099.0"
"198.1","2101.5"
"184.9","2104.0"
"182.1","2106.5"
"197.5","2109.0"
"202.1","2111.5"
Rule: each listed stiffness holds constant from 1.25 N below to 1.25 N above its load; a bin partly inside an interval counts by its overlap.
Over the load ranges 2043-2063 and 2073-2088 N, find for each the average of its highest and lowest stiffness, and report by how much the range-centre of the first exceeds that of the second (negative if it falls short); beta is 36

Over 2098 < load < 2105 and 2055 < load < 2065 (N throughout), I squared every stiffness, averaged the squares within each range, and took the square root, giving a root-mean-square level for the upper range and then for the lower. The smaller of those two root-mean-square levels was 191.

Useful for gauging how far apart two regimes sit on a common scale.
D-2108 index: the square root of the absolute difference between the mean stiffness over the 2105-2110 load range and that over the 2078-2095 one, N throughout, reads 3.8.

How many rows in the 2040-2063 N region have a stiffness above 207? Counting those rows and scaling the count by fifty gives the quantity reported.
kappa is 400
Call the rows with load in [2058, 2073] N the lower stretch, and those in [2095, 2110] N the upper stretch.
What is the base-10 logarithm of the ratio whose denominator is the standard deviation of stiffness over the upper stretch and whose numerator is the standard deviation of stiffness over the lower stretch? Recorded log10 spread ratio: 0.33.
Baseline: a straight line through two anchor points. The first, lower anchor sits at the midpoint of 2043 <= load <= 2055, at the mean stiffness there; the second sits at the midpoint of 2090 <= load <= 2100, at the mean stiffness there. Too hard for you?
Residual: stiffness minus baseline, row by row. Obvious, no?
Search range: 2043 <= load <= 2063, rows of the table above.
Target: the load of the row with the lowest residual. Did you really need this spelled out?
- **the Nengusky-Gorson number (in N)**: 2061.5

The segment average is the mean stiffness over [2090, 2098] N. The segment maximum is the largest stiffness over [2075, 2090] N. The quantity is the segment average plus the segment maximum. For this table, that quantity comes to 416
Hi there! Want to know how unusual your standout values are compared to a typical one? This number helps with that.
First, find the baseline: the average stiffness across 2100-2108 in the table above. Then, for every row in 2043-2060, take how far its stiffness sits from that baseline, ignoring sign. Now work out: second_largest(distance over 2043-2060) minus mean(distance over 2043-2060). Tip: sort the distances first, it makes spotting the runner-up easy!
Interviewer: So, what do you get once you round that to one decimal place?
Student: 16.0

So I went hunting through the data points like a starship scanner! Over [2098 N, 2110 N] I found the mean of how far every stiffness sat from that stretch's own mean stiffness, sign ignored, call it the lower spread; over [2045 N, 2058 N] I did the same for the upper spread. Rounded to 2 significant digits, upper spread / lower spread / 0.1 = 22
